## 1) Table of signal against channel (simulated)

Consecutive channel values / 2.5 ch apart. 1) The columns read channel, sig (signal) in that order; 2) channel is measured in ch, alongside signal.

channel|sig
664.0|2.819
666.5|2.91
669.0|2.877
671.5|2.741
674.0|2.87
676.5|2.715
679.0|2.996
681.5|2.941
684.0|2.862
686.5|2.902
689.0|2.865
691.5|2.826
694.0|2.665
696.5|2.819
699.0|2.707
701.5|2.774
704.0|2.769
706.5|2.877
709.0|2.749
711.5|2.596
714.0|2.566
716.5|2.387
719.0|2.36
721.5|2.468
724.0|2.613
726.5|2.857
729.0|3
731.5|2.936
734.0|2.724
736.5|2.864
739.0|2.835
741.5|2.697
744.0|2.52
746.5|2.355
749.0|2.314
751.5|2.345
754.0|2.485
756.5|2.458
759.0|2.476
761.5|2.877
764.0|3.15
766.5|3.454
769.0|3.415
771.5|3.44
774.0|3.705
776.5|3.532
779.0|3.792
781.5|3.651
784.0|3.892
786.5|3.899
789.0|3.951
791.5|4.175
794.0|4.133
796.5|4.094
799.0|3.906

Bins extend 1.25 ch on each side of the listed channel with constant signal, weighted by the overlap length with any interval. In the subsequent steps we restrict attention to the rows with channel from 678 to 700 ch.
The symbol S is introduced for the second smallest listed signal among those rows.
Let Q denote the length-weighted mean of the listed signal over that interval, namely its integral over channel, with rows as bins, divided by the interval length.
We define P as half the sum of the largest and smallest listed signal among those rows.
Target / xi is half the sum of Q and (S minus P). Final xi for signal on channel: 1.36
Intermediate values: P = 2.8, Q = 2.8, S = 2.707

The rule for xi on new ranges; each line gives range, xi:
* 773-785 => 1.82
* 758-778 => 1.53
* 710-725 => 1.20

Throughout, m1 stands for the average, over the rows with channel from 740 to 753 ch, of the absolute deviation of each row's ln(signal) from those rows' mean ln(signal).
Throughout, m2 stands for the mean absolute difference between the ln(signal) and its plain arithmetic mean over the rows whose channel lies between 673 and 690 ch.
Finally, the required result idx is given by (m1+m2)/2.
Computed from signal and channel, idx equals 0.0362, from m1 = 0.052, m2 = 0.020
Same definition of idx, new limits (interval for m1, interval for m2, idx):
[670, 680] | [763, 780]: 0.0398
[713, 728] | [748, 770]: 0.0974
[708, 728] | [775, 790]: 0.0424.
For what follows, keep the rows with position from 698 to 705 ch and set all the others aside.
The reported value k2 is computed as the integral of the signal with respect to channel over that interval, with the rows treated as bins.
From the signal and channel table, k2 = 19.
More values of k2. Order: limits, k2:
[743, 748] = 12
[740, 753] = 32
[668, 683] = 43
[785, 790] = 20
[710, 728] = 46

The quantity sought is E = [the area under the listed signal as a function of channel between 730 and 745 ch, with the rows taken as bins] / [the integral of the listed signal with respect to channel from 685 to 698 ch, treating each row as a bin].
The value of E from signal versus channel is 1.14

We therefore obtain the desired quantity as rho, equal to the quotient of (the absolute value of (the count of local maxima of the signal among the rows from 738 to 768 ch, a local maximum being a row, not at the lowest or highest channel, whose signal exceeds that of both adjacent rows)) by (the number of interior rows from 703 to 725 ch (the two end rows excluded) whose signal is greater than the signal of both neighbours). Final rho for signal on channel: 1.00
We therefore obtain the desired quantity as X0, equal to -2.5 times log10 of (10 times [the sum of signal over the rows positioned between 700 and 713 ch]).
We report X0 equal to -5.35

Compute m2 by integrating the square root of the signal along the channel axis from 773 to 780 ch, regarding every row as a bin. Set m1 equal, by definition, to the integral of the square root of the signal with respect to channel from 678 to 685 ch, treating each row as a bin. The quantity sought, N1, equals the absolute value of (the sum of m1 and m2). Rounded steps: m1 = 12.0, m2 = 13.4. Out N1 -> 25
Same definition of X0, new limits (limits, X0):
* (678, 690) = -5.41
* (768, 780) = -5.63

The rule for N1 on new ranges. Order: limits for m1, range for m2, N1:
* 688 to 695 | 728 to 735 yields 24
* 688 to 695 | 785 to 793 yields 28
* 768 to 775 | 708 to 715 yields 24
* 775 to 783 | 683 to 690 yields 27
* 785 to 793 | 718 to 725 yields 27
